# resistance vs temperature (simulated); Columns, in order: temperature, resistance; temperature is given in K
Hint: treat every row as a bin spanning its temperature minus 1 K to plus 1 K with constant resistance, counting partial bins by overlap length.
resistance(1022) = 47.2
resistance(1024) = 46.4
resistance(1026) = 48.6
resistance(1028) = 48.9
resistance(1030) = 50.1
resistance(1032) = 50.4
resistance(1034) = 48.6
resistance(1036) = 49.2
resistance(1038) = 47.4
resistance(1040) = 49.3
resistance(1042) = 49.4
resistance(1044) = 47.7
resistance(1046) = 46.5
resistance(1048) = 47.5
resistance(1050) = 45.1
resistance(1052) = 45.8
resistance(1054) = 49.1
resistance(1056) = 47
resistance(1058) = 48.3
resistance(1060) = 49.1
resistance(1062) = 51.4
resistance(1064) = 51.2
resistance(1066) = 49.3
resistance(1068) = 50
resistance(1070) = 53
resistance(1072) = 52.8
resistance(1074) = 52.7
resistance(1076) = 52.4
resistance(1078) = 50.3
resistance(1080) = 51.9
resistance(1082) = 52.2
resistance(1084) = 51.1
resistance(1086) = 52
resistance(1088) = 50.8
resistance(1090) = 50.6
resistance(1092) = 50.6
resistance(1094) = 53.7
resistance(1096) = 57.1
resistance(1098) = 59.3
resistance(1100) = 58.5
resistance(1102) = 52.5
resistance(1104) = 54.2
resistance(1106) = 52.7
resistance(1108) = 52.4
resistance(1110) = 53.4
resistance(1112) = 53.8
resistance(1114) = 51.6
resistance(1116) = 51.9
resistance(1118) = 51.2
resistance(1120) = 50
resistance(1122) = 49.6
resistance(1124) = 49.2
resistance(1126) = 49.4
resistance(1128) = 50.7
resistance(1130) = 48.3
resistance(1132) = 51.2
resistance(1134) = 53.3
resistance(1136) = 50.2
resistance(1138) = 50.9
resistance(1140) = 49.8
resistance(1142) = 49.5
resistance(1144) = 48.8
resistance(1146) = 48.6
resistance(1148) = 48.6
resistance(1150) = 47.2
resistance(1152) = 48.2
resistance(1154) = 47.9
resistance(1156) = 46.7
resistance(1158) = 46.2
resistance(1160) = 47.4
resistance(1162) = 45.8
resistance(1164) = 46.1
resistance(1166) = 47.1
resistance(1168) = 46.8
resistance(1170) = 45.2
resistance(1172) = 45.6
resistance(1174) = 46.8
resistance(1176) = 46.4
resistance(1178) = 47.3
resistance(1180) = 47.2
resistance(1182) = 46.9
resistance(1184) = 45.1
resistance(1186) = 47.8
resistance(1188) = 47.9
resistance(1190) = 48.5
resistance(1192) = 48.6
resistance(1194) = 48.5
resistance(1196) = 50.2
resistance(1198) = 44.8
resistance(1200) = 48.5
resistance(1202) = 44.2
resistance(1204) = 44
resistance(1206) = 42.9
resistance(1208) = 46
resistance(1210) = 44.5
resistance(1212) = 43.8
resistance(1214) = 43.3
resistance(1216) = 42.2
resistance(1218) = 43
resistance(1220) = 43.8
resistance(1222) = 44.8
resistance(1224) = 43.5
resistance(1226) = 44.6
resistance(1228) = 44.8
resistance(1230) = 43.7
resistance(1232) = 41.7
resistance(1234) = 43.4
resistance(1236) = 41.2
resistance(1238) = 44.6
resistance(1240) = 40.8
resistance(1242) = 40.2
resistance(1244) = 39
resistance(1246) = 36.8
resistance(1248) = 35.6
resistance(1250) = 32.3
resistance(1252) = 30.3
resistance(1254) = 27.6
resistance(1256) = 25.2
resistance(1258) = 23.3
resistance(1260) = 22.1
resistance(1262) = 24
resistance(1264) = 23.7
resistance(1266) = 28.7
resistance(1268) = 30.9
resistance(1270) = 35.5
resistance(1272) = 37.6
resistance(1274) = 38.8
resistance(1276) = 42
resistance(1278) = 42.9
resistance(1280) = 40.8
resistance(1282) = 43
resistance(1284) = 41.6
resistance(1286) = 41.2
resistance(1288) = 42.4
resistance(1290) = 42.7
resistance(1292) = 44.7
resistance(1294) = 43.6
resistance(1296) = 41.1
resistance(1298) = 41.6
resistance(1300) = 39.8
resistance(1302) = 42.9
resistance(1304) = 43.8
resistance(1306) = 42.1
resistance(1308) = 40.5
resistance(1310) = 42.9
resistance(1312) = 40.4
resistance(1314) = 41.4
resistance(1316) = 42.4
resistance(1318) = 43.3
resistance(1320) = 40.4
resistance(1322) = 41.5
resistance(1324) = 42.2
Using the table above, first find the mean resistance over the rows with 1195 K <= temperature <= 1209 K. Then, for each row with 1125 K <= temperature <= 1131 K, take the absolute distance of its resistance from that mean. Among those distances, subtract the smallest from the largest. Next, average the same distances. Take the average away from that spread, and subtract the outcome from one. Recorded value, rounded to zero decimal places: 2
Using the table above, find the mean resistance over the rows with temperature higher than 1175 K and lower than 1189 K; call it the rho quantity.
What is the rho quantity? 47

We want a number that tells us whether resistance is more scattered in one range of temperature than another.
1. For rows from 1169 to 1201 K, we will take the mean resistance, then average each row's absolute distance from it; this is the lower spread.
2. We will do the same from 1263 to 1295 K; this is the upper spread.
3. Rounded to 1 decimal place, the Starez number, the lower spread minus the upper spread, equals -3.5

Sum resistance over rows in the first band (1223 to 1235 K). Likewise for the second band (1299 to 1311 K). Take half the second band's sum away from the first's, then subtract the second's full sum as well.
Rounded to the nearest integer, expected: -116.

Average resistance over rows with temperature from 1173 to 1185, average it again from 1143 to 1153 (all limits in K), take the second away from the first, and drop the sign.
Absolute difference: 1.7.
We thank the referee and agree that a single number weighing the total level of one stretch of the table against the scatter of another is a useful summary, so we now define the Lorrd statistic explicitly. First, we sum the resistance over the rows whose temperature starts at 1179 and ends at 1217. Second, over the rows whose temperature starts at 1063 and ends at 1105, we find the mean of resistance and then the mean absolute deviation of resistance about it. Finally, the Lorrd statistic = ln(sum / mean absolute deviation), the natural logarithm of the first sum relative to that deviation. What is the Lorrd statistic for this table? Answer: 6.14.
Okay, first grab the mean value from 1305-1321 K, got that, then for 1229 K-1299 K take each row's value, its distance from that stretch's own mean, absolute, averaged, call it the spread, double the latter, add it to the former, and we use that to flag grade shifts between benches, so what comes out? 54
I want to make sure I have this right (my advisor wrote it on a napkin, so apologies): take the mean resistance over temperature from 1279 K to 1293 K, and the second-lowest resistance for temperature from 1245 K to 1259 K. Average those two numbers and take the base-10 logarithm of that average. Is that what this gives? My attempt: 1.53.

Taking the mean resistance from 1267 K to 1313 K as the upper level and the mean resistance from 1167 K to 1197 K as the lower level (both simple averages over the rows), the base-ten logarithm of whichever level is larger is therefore 1.67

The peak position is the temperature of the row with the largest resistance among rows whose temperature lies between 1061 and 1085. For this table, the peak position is 1070 K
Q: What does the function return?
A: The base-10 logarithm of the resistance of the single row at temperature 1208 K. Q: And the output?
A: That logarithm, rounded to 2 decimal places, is 1.66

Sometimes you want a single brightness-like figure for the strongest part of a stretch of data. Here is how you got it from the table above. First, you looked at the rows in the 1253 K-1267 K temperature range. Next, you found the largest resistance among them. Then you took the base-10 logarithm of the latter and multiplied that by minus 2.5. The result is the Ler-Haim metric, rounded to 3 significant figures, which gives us -3.64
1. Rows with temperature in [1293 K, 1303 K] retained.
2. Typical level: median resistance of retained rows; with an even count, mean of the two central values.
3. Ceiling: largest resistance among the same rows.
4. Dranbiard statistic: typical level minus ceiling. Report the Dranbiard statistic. -2.00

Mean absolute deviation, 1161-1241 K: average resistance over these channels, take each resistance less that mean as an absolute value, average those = 1.8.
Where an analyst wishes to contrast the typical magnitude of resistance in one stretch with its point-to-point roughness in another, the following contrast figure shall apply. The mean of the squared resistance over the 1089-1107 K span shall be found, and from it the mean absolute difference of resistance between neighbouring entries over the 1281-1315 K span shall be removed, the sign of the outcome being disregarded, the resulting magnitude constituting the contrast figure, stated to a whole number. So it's 2962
